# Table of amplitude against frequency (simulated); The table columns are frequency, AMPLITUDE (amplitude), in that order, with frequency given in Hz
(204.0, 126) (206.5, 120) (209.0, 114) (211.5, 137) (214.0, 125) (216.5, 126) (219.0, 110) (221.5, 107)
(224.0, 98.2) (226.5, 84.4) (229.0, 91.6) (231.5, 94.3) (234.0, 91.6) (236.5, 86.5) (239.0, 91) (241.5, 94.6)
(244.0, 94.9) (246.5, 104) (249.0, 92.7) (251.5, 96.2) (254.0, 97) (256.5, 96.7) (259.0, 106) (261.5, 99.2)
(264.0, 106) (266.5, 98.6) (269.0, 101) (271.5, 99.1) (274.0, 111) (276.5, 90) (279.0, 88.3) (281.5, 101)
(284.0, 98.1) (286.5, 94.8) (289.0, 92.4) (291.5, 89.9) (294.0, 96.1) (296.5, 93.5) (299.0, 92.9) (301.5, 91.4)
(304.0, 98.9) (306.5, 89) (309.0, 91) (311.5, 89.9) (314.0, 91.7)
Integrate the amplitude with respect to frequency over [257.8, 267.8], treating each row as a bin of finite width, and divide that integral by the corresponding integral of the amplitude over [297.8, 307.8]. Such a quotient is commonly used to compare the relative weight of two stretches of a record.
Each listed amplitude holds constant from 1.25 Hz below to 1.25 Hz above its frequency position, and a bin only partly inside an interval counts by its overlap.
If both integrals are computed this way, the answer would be 1.10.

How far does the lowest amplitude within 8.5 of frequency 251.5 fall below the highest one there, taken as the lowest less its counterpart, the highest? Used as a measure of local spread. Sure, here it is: -13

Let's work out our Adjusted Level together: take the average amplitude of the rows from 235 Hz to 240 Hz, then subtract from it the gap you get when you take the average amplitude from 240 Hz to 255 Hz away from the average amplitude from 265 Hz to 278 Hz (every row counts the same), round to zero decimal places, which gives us 85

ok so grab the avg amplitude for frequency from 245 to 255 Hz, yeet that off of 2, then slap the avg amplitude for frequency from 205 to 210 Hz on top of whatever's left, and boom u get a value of 22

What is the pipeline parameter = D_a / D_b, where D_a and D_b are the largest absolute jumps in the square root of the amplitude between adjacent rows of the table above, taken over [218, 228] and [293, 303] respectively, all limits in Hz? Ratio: 5.4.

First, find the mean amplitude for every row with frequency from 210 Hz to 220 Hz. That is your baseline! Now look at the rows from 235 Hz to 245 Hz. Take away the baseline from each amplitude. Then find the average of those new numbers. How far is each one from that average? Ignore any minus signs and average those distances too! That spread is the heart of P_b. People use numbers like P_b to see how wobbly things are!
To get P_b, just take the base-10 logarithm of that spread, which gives 0.48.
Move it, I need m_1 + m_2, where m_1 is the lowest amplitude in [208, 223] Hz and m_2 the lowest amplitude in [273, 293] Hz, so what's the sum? 195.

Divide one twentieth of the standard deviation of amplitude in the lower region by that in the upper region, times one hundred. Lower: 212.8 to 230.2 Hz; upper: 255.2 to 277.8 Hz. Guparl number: 13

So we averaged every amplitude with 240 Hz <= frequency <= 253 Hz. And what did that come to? 96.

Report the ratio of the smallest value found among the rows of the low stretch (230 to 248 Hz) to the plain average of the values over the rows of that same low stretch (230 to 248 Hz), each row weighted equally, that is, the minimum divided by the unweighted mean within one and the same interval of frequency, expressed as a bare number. 0.922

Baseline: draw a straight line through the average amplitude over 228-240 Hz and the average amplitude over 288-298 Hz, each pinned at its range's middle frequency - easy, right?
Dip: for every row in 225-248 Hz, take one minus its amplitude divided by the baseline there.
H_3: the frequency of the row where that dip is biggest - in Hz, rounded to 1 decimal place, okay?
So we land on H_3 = 226.5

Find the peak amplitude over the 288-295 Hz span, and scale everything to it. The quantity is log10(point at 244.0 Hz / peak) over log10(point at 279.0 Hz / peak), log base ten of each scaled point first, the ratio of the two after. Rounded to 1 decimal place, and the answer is 0.1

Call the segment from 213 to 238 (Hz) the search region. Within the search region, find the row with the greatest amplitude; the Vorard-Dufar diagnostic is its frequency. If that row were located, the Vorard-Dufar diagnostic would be 216.5 Hz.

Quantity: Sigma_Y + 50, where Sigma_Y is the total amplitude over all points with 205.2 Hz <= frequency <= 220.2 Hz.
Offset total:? 782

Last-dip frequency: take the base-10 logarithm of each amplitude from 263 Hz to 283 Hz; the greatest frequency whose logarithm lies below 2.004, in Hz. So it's 279.0 Hz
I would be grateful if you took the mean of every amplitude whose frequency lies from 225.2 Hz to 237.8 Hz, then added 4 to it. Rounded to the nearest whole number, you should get 94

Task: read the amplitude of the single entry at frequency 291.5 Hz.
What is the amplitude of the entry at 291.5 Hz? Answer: 89.9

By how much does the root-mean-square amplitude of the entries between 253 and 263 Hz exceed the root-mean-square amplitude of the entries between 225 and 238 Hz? 10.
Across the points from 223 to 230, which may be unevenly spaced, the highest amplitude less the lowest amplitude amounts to 14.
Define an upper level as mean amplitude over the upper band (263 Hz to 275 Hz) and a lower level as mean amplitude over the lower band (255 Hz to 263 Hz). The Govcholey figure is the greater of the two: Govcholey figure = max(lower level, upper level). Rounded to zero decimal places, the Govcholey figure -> 103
